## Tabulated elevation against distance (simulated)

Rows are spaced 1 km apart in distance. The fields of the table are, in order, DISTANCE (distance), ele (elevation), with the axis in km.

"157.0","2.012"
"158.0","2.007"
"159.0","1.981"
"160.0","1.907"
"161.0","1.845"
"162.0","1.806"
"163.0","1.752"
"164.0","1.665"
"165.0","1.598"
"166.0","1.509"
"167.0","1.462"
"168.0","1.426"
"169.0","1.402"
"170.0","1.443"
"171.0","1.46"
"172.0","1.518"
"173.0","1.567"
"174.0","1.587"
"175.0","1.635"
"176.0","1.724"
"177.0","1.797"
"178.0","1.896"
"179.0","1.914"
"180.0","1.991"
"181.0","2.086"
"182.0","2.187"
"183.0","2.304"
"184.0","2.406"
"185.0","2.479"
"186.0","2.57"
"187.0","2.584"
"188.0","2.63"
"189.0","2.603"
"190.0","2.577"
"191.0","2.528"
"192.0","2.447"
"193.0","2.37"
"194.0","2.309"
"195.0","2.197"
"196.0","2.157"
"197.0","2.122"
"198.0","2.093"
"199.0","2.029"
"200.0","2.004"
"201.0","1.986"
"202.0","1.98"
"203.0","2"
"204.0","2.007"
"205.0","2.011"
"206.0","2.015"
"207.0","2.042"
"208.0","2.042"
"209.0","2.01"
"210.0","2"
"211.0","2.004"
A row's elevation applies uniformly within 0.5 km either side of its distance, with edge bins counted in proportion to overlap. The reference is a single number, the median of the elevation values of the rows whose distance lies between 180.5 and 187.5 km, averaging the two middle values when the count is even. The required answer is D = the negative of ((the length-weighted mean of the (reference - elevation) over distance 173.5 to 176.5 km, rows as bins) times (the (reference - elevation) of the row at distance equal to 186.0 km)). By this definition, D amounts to 0.1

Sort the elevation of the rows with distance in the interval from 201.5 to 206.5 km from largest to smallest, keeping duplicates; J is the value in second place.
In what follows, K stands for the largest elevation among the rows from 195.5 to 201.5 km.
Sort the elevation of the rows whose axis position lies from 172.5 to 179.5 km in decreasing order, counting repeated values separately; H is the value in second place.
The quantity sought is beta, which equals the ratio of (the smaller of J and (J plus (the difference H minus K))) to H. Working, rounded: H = 1.896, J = 2.011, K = 2.157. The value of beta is 0.92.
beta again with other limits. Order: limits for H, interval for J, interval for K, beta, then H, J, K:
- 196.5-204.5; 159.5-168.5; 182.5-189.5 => 0.62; 2.093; 1.845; 2.63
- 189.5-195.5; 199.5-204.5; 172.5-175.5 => 0.79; 2.528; 2.004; 1.635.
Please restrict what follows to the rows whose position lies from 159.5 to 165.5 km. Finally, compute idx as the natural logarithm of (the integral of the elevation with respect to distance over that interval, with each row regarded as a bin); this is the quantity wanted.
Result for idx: 2.4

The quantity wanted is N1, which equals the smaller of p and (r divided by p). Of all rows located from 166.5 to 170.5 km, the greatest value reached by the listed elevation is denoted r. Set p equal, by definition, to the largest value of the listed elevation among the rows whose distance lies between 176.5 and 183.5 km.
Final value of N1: 0.63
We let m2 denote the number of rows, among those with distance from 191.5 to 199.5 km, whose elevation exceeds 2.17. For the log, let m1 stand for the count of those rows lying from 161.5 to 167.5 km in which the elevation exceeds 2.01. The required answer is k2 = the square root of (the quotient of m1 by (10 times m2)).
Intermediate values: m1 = 0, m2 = 4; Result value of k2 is 0.0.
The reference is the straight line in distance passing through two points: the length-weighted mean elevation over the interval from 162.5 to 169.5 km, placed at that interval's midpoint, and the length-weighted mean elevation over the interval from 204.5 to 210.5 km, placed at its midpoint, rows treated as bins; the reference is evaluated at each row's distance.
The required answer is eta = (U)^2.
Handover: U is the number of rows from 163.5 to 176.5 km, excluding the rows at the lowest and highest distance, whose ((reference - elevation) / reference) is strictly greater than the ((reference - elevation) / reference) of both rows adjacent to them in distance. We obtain 1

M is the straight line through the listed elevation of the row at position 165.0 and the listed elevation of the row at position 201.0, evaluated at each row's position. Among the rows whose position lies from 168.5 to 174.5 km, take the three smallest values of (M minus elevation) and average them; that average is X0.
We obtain 0.13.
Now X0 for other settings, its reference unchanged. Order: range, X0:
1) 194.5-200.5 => -0.23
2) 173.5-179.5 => -0.13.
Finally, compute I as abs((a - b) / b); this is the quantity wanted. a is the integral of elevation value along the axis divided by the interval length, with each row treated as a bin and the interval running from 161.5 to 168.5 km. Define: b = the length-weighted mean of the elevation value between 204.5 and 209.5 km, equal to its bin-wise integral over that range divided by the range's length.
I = 0.21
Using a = 1.6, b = 2.02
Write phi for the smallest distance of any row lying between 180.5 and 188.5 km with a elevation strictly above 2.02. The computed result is 181.0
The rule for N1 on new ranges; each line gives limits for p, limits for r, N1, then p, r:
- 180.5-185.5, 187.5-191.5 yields 1.06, 2.479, 2.63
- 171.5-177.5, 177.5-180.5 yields 1.11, 1.797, 1.991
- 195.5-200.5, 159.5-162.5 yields 0.88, 2.157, 1.907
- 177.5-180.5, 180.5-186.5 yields 1.29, 1.991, 2.57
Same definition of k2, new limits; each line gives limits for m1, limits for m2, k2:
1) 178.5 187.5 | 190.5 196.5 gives 0.4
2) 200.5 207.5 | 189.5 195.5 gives 0.2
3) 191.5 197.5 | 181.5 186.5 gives 0.3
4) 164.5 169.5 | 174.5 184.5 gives 0.0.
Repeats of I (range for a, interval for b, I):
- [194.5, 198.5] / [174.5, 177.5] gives 0.25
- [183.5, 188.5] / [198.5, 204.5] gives 0.27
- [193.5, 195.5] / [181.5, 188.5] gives 0.08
